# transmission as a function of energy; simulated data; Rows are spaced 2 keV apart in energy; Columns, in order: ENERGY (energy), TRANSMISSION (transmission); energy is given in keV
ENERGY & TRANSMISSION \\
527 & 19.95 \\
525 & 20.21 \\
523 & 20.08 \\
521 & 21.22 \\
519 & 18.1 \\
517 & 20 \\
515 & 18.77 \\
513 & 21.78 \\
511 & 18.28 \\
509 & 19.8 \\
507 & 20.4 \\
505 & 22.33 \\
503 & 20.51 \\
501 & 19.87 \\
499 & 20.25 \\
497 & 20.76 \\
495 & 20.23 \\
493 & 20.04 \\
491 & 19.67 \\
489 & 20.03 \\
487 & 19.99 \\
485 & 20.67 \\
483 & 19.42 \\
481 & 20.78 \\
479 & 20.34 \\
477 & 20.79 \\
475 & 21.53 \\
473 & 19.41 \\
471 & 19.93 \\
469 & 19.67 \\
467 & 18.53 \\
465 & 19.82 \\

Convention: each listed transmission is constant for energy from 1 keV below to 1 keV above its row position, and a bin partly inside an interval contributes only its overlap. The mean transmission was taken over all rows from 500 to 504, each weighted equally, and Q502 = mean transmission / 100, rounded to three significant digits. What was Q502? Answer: 0.202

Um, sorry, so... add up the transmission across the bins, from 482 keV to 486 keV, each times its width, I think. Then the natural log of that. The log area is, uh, 4.38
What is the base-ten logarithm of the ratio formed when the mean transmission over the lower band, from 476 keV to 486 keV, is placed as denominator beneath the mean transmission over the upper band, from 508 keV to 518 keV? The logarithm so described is -0.015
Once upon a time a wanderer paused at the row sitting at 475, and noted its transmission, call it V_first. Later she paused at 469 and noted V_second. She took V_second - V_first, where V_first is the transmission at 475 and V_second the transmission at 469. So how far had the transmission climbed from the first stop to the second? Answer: -1.9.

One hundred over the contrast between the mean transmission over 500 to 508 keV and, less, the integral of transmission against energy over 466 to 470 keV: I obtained -1.8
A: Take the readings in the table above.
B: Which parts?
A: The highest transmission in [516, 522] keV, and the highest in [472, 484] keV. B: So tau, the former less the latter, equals -0.31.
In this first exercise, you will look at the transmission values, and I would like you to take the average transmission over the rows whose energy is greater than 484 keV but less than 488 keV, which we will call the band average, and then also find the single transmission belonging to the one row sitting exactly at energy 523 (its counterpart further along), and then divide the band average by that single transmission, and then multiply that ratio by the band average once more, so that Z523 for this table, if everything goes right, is 20.6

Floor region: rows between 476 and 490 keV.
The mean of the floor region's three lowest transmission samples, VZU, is 19.81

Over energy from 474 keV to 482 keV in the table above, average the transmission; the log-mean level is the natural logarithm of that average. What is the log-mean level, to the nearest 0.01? 3.04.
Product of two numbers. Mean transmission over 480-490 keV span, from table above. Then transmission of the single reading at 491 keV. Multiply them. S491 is 397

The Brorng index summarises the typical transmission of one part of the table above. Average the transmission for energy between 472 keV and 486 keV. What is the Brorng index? 20.4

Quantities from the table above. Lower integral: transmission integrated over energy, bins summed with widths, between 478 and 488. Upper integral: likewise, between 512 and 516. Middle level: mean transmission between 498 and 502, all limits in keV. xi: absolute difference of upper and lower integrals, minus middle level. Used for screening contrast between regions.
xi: 101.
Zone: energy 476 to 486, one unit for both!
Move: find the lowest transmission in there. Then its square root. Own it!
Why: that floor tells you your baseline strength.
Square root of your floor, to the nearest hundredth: 4.41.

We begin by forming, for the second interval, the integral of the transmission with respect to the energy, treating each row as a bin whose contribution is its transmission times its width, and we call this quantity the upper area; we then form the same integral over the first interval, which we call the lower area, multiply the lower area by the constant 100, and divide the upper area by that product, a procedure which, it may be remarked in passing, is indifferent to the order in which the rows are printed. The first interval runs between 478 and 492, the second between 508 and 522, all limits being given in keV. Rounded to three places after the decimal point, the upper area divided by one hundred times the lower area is 0.010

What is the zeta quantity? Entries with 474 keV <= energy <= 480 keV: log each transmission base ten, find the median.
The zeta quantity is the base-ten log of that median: 0.120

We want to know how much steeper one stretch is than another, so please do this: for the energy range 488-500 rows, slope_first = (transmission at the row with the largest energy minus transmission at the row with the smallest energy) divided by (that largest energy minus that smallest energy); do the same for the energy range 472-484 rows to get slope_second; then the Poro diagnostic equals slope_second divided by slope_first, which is 0.05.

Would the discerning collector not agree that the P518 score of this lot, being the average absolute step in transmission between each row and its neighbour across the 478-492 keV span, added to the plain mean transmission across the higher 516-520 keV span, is 19.7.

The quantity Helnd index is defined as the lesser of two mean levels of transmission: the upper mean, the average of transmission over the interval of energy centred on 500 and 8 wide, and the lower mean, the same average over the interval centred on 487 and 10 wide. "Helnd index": 20.0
